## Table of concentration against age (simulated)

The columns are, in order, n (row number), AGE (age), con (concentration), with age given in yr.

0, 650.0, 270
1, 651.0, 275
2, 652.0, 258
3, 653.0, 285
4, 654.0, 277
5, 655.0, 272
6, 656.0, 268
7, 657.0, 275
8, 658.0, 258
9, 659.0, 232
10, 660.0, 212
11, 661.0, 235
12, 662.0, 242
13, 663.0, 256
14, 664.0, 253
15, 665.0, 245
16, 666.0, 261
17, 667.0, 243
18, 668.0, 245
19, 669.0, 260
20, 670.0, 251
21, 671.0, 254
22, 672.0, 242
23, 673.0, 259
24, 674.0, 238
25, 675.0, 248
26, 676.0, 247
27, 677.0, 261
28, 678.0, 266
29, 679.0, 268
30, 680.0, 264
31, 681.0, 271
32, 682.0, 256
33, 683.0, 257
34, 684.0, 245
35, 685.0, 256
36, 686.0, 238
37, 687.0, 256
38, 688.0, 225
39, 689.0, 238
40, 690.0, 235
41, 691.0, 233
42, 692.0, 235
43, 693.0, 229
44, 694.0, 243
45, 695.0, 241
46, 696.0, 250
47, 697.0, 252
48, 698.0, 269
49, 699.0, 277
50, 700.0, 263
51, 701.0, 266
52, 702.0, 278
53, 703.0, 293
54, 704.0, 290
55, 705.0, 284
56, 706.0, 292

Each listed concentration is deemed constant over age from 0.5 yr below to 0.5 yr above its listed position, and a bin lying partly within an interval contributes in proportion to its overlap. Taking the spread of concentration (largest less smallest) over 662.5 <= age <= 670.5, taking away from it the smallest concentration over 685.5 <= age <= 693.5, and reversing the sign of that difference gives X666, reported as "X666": 207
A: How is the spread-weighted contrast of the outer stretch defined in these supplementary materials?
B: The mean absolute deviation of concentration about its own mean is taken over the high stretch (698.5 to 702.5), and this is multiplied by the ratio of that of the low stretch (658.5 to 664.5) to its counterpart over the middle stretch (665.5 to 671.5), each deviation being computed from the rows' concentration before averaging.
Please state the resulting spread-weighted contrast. 13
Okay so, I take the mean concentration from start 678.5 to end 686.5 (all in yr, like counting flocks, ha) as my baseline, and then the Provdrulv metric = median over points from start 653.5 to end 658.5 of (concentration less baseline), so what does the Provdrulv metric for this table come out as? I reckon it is 15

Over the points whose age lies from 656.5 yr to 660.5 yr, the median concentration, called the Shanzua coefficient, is 245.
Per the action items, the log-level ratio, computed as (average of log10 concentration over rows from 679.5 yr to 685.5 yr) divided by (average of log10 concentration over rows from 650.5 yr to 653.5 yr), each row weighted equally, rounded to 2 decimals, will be 0.99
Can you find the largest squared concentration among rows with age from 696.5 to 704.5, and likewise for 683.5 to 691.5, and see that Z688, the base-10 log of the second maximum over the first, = -0.12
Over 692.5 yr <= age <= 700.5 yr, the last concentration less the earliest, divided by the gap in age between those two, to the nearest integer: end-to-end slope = 5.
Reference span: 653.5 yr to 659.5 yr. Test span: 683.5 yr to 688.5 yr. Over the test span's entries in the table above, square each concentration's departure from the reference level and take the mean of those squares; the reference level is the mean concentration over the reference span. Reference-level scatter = 524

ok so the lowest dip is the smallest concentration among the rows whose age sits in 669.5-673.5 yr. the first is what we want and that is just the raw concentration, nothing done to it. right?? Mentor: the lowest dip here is 242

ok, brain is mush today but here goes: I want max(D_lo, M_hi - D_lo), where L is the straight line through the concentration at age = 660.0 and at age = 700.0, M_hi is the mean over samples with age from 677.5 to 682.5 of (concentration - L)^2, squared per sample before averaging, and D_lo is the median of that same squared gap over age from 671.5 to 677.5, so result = 543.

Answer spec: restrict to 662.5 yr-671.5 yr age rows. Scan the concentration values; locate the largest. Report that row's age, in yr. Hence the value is 666.0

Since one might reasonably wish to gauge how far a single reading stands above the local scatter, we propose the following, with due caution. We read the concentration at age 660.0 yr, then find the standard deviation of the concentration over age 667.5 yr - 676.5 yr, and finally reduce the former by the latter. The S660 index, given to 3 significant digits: 205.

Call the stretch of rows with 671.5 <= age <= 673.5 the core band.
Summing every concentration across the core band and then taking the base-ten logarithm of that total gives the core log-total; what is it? 2.70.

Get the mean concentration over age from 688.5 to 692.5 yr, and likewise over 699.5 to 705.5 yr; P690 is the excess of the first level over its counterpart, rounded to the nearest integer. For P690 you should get -44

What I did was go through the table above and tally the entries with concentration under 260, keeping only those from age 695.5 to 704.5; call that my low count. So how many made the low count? 2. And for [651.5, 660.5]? 4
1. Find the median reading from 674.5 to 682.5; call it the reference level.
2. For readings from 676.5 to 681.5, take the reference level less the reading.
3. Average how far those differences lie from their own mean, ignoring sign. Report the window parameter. 2.8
